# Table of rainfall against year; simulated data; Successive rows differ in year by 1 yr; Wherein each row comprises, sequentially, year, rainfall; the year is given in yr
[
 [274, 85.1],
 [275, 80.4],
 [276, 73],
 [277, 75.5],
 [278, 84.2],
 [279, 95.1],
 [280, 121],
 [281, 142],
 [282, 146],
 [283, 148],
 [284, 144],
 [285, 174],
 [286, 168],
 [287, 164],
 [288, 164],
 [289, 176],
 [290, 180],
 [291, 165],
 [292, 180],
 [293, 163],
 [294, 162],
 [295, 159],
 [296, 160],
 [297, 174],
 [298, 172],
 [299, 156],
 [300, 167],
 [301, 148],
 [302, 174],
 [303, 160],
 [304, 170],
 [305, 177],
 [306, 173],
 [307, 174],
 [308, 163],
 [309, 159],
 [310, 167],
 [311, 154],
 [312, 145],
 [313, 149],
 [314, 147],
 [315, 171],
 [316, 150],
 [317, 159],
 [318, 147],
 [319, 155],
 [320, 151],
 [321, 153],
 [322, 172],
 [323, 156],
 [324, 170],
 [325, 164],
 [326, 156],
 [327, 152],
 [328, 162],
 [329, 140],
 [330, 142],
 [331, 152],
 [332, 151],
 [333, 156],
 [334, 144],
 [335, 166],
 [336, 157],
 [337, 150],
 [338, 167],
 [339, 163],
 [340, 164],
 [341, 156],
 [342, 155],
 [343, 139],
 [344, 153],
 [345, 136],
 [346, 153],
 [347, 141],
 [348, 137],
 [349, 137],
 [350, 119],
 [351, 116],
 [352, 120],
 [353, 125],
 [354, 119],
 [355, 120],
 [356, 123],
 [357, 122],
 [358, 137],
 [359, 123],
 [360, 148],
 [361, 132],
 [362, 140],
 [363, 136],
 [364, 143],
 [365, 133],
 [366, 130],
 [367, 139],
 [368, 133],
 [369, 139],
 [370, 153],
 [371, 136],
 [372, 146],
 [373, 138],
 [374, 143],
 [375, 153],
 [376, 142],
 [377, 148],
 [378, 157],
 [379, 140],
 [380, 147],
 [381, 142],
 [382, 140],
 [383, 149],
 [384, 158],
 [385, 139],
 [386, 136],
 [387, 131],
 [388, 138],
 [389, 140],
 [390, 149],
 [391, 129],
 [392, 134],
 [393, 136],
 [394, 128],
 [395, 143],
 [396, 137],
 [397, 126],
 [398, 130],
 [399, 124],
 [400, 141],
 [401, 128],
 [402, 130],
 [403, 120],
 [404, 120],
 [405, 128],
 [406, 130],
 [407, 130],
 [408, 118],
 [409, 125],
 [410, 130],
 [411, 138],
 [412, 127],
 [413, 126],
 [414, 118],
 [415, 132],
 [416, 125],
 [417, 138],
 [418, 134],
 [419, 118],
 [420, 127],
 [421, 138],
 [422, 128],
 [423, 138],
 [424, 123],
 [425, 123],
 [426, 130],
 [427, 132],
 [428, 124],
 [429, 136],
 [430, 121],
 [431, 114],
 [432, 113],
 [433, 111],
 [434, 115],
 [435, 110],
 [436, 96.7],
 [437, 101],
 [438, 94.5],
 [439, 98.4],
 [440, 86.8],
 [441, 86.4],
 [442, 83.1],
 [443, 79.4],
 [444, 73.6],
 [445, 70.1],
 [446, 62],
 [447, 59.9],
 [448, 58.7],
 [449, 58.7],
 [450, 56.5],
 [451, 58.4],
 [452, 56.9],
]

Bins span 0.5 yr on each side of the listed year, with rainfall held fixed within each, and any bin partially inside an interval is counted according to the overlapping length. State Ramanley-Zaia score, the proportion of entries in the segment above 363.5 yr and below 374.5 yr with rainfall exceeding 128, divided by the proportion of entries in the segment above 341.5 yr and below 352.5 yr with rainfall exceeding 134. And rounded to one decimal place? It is 1.4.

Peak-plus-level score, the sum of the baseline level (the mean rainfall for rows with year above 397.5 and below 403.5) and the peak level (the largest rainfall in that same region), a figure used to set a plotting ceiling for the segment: 270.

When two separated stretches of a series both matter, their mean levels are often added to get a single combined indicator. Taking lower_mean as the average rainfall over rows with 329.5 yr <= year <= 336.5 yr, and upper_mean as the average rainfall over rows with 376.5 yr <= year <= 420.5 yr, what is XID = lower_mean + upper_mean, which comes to 286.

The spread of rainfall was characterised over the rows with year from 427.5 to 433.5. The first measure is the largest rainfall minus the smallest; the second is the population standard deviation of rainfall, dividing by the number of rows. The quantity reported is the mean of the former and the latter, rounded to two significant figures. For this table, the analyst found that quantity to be 17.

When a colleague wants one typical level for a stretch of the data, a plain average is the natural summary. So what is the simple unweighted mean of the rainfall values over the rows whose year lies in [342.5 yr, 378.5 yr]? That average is 136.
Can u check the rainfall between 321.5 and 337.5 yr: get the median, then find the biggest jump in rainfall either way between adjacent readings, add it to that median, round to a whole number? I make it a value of 178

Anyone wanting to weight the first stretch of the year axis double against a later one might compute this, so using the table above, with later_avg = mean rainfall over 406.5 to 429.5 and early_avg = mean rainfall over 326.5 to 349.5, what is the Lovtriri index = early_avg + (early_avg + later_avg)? 431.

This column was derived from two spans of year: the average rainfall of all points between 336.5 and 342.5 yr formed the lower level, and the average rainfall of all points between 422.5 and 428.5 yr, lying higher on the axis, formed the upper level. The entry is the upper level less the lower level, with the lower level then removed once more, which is -190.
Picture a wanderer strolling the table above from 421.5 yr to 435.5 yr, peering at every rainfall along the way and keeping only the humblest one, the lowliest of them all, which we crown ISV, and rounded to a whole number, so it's 110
